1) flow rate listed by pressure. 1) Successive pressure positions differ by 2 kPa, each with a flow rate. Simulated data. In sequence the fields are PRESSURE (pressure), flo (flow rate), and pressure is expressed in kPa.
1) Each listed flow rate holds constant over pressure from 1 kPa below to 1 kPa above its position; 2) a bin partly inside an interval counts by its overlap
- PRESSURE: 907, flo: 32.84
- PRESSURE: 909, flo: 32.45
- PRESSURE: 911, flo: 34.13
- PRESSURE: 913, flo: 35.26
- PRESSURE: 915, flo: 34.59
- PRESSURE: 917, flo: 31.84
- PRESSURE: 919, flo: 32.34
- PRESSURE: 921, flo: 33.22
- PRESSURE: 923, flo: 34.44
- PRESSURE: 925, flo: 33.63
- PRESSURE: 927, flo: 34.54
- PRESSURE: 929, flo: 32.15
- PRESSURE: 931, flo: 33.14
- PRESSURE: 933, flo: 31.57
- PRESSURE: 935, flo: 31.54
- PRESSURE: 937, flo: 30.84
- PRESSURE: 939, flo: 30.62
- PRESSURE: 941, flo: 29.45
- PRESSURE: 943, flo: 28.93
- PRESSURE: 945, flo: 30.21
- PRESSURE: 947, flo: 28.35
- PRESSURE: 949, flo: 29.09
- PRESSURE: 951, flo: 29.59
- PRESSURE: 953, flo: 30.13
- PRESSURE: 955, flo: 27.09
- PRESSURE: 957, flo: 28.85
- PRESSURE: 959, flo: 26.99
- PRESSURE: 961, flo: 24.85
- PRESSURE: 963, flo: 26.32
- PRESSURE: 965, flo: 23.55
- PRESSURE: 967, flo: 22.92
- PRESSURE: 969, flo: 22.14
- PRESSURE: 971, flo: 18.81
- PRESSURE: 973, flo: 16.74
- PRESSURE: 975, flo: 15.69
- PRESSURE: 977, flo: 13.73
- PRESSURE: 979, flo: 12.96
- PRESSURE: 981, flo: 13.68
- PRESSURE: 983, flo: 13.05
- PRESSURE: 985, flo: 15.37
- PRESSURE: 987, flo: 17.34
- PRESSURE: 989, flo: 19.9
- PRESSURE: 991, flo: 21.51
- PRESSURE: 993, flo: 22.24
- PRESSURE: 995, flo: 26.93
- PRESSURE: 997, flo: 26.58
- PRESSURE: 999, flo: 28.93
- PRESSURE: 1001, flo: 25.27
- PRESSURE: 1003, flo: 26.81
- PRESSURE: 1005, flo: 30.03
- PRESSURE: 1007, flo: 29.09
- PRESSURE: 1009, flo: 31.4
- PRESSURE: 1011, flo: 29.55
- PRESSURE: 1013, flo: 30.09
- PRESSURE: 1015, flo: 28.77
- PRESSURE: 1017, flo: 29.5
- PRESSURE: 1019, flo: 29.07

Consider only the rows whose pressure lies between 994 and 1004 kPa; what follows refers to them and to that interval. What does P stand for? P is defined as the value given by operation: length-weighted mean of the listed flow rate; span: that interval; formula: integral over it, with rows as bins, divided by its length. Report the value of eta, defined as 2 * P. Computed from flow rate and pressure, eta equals 54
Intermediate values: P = 27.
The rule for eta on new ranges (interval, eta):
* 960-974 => 44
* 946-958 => 58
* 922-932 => 67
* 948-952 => 59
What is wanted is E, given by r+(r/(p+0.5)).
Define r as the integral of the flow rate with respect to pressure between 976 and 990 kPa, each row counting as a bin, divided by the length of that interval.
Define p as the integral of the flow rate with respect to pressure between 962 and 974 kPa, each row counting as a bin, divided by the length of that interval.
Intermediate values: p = 21.7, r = 15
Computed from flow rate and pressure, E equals 16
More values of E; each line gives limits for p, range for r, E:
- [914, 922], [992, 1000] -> 27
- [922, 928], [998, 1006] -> 29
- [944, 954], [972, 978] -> 16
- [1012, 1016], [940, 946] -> 31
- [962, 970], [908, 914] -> 35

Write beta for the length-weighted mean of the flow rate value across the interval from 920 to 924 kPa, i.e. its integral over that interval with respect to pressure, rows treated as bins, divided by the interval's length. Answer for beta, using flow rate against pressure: 34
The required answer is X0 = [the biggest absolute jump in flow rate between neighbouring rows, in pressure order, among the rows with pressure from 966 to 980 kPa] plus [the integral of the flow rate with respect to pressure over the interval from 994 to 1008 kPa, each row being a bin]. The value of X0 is 391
